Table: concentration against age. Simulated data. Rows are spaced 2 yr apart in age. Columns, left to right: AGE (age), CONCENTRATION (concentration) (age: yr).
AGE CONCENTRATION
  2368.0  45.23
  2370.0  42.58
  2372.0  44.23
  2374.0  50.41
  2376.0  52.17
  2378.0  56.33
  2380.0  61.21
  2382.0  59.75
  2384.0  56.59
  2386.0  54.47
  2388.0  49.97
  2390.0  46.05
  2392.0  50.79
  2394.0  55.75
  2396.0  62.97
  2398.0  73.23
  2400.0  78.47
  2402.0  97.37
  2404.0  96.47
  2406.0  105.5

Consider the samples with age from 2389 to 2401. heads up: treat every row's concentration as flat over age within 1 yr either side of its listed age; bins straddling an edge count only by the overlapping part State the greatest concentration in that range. 78.47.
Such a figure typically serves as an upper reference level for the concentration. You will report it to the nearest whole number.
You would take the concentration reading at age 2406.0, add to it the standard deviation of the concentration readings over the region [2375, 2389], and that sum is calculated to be 109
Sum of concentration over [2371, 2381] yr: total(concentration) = 264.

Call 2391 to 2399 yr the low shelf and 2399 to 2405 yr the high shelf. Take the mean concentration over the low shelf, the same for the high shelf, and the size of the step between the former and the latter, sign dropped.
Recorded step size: 30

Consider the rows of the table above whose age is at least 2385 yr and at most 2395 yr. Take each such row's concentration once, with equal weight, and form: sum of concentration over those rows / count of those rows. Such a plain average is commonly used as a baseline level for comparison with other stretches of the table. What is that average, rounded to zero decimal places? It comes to 51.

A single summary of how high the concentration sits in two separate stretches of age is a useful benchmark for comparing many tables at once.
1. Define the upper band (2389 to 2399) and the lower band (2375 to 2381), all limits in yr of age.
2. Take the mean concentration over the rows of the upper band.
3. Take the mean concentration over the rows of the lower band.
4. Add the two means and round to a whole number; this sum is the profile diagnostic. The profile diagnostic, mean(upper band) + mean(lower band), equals 114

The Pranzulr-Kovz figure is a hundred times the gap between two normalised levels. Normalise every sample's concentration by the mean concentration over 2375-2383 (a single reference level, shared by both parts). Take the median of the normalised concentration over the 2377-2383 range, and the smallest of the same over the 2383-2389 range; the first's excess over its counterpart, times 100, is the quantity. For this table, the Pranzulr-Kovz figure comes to 17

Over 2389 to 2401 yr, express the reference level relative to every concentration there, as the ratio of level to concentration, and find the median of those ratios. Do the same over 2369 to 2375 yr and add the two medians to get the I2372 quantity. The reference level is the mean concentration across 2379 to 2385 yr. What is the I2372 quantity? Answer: 2.34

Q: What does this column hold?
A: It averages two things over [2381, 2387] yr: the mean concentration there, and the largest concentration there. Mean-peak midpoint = 58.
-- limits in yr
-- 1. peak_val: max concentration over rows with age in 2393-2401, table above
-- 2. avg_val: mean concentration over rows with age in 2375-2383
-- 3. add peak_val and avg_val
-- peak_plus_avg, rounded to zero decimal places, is 136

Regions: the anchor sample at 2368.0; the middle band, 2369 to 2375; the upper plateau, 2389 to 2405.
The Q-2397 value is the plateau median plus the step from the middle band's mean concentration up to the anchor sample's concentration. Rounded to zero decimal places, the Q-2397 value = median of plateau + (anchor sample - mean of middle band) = 68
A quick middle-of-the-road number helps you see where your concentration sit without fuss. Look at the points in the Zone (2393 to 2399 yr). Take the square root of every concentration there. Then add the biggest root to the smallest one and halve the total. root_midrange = 8.0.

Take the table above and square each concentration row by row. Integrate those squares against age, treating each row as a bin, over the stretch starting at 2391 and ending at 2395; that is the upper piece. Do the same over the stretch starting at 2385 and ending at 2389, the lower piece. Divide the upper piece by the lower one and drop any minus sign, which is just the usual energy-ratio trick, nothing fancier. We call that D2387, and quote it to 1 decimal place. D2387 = 1.0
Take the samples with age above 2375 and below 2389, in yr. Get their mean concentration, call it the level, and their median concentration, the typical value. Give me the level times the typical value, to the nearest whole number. 3142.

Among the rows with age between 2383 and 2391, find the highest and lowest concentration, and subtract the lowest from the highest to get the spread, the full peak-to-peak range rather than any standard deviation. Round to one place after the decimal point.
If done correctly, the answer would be 10.5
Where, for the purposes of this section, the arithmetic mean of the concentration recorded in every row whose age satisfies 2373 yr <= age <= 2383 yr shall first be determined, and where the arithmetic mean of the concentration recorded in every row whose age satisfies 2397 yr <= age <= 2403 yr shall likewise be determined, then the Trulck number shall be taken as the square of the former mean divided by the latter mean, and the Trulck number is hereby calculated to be 38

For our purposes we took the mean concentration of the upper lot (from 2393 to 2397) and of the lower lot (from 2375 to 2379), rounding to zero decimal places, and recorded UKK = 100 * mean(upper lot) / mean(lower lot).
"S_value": 109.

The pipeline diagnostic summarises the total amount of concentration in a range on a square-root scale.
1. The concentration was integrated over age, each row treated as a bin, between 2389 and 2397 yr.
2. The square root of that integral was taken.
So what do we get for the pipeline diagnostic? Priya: 20.8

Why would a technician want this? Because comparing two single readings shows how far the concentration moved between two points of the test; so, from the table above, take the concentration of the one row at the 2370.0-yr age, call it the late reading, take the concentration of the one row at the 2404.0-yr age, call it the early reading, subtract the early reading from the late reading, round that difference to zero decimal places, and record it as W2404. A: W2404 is -54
